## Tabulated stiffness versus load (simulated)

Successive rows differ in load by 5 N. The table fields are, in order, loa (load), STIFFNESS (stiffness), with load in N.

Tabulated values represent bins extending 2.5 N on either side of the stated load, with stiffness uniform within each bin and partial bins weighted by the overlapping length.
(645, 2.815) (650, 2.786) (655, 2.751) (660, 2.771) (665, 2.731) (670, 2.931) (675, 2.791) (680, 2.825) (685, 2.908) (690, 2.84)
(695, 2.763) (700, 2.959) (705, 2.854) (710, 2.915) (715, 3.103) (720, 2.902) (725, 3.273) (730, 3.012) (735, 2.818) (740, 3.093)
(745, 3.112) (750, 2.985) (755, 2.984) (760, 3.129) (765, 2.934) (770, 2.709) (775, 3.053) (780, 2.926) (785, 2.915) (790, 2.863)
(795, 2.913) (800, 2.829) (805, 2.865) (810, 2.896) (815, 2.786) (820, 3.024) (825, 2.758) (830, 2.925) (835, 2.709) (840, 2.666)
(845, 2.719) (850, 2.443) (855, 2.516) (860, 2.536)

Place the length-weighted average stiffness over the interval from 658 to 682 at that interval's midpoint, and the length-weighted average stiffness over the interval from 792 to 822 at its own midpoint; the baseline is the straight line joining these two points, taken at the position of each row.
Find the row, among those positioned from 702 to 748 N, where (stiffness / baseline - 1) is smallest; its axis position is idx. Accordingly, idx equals 735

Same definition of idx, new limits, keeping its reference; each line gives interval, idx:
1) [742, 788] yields 770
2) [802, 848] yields 840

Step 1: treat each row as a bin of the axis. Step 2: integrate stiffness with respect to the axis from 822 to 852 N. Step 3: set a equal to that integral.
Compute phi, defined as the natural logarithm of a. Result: 4.40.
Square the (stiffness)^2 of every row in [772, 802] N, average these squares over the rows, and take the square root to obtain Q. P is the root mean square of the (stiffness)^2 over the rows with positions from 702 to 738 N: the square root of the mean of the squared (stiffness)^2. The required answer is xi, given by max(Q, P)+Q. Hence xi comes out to 17.5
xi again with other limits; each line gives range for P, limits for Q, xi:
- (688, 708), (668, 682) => 16.3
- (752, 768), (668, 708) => 17.3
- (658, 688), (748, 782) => 17.6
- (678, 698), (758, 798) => 17.3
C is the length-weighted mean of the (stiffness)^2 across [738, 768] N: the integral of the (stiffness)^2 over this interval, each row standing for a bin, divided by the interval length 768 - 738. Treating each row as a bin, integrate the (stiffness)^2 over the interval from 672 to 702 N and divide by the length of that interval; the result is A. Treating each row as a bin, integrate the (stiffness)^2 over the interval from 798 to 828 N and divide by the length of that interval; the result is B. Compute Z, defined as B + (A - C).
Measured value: 7.1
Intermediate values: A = 8.1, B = 8.19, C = 9.2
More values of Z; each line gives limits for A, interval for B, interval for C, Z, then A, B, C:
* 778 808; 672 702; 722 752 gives 7.1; 8.3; 8.11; 9.3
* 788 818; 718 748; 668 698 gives 9.3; 8.2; 9.24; 8.1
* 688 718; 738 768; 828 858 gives 10.6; 8.5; 9.21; 7.1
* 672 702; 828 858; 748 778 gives 6.4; 8.1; 7.08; 8.8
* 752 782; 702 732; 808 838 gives 9.7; 8.8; 9.07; 8.1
